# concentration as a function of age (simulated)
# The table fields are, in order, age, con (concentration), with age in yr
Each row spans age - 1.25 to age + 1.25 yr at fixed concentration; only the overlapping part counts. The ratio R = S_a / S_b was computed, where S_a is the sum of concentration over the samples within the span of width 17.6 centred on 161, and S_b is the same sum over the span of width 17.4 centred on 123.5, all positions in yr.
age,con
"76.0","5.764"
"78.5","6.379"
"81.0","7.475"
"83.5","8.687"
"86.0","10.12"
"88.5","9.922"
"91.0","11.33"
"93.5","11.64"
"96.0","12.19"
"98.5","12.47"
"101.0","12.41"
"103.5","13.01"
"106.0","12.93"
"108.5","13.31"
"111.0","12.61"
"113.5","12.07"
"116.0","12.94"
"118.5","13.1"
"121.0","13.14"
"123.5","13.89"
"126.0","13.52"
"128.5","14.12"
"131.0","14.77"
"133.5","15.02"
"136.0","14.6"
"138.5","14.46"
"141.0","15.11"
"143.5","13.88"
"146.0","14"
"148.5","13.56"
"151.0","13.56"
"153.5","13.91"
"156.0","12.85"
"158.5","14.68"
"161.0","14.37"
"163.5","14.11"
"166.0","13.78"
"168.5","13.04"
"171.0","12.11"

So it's 1.0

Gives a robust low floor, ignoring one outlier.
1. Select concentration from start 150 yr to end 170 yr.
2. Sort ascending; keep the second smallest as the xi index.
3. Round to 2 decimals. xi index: 13.04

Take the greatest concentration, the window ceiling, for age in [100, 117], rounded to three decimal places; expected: 13.310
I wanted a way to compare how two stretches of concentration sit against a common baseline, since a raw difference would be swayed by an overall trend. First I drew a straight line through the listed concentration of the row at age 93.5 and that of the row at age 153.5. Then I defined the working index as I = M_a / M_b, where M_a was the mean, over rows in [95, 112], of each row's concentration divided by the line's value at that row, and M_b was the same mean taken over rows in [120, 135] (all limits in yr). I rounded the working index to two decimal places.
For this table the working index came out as 0.97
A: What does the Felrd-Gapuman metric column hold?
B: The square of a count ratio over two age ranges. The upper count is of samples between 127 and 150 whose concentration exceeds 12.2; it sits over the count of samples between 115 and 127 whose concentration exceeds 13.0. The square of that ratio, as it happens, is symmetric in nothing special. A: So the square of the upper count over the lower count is 5.1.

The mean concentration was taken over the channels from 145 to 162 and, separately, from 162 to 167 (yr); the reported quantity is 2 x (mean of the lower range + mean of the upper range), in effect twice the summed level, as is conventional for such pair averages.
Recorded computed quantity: 55.6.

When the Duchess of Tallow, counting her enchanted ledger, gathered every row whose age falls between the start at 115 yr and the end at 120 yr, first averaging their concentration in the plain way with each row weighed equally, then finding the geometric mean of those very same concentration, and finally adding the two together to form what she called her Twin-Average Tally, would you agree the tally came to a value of 26.0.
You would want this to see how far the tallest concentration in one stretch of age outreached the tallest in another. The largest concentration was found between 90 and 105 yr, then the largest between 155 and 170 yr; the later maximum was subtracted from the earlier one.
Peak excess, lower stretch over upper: -1.7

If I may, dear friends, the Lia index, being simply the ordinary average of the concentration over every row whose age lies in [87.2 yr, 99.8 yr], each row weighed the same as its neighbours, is 11.5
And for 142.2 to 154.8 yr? 13.8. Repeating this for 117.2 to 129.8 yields 13.6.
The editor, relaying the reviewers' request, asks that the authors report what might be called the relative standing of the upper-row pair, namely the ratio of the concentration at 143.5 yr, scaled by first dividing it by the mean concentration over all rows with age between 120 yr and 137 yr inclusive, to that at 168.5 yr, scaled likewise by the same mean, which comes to 1.06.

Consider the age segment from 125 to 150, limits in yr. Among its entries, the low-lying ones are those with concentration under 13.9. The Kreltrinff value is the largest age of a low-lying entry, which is 148.5 yr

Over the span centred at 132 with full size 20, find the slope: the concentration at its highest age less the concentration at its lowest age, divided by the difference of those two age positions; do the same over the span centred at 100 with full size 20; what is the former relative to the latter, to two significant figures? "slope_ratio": 0.62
